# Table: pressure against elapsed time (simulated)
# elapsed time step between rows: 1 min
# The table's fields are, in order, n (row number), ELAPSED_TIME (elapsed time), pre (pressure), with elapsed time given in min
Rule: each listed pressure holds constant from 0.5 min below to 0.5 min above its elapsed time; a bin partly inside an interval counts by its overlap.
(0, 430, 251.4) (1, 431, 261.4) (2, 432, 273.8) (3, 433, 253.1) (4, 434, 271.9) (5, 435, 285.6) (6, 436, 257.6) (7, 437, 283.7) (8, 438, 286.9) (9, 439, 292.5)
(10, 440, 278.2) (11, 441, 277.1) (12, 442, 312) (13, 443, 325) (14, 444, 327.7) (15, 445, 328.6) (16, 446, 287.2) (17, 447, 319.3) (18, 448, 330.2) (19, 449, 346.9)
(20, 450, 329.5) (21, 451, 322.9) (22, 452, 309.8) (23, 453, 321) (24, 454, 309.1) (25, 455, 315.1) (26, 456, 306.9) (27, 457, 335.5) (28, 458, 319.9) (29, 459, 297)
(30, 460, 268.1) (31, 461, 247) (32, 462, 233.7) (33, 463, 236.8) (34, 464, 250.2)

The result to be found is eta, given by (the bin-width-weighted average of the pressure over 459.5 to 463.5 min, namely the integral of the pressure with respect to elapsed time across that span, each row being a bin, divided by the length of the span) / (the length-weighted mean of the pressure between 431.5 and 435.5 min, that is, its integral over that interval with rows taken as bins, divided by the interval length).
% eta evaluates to 0.91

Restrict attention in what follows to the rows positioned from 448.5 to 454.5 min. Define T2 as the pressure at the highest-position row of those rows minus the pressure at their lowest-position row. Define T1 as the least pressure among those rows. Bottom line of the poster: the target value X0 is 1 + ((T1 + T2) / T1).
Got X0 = 1.88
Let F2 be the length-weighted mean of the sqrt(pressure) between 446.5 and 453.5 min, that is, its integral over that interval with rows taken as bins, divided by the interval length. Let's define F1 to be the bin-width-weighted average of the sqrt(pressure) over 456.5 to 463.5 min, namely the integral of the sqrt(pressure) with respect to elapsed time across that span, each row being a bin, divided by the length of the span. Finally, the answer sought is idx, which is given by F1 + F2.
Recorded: 34.6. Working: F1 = 16.6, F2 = 18.04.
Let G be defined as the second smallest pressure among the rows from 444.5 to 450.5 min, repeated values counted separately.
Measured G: 319.3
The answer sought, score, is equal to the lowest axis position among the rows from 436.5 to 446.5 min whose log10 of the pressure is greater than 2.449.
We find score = 437 min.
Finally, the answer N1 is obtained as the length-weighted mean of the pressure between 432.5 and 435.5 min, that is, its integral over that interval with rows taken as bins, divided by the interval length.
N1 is 270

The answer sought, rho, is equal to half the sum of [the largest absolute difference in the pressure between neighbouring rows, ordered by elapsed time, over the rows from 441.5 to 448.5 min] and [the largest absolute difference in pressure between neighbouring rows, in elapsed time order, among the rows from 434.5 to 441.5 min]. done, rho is 35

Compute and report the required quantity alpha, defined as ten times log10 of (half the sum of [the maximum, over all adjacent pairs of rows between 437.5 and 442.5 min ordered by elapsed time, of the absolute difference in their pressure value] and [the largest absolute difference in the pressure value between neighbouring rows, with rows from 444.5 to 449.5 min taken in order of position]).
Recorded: 15.8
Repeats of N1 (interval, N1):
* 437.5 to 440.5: 286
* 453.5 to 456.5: 310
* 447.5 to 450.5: 336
